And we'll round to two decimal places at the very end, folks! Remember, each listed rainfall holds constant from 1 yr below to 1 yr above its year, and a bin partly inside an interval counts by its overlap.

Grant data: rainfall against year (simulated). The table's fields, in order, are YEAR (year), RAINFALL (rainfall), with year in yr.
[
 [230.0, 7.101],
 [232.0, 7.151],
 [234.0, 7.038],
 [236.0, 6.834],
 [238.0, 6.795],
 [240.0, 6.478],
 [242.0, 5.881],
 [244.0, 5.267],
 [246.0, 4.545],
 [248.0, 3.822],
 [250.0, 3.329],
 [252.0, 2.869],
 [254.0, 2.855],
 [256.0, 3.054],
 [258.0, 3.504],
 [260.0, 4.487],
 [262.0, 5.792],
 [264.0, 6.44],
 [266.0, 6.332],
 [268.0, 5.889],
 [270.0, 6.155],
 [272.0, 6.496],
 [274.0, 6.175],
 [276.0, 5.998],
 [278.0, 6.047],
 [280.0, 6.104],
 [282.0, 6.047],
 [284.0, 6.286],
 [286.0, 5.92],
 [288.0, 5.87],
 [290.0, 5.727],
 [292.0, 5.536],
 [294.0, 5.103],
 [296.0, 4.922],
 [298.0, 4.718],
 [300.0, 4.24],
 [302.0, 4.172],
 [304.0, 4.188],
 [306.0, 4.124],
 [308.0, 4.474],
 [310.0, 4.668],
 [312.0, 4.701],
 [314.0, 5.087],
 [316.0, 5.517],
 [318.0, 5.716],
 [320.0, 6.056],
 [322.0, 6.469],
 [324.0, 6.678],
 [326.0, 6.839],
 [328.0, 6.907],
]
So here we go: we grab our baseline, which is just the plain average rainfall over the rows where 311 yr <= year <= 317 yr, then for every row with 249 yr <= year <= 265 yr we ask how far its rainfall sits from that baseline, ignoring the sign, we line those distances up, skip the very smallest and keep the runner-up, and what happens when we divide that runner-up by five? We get 0.14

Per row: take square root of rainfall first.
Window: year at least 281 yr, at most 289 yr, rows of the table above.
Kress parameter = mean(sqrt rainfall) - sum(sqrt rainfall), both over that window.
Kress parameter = -7.4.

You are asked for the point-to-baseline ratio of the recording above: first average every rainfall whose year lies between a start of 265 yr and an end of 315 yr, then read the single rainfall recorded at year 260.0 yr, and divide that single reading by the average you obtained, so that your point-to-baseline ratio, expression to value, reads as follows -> 0.8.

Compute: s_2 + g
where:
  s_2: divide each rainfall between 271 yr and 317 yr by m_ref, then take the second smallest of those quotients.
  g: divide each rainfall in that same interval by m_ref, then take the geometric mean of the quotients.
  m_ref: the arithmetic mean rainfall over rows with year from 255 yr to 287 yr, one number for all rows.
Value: 1.7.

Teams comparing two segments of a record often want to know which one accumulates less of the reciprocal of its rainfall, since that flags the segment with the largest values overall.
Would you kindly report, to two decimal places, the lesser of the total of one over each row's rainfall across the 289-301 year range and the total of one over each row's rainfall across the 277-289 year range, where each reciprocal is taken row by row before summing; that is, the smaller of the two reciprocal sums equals 0.99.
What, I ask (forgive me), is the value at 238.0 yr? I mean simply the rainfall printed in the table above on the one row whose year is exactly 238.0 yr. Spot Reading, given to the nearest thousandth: 6.795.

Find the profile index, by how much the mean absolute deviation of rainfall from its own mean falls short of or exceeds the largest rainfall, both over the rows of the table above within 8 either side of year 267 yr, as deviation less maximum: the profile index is -6.1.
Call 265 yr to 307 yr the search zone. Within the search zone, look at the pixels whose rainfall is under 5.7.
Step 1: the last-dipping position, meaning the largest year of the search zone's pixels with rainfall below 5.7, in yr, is 306.0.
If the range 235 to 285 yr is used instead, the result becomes 260.0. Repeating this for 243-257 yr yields 256.0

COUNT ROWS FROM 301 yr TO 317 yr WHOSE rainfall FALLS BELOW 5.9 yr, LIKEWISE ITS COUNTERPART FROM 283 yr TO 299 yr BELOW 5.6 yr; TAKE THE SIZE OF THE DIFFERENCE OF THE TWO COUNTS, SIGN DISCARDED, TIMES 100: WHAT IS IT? 400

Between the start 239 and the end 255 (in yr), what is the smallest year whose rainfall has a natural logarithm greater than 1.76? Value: 240.0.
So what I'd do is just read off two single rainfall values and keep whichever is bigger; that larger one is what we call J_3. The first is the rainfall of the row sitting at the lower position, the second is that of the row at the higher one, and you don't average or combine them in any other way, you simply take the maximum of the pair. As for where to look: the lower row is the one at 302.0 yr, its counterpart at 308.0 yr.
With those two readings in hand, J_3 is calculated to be 4.5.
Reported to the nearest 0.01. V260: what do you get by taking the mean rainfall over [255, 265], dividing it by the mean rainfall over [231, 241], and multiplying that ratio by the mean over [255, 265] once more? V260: 3.16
